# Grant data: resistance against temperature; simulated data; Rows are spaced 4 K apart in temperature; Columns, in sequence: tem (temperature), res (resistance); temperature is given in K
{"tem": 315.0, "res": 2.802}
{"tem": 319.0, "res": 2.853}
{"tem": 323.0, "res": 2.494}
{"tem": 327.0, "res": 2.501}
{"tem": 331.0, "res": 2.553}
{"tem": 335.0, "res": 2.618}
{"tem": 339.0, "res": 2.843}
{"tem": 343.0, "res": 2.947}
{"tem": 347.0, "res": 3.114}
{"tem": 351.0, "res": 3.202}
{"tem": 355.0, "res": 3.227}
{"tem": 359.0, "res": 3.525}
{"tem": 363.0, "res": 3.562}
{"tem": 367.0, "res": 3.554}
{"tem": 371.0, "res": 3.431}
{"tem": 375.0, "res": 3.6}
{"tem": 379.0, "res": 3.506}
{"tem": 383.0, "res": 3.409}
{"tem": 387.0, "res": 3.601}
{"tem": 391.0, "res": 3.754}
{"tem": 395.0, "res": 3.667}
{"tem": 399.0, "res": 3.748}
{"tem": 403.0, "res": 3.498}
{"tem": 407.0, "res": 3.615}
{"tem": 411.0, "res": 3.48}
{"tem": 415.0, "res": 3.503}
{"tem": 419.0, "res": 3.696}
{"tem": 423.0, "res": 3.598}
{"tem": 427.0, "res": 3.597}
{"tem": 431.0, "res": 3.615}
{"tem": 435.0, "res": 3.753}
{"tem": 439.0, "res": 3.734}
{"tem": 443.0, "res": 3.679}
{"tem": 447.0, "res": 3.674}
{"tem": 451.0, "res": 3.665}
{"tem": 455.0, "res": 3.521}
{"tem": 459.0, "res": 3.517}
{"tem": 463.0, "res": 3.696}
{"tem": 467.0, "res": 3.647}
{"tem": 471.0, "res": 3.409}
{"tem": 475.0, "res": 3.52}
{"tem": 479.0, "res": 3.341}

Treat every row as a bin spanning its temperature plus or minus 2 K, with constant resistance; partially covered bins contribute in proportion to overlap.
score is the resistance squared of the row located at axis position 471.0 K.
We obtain 11.6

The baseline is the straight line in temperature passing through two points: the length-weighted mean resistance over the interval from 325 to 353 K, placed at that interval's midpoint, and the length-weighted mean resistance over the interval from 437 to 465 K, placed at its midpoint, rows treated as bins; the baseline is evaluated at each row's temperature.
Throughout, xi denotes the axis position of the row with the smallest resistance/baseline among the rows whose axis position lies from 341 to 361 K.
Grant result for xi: 343.0 K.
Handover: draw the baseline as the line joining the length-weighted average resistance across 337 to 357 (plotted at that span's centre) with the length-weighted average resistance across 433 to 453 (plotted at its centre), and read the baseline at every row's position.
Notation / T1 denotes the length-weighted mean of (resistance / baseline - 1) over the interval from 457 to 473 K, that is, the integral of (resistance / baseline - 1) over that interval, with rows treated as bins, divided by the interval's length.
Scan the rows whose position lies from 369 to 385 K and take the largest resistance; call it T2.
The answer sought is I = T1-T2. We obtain -3.67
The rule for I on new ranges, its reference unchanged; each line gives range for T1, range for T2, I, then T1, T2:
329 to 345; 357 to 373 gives -3.65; -0.09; 3.562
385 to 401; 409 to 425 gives -3.60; 0.10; 3.696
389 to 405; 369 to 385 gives -3.52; 0.08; 3.6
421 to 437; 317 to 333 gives -2.84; 0.01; 2.853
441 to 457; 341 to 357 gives -3.26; -0.03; 3.227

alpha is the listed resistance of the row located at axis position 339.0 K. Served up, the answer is 2.843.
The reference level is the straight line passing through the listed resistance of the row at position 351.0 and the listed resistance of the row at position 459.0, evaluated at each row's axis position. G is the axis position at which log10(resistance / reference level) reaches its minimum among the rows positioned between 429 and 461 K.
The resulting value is 459.0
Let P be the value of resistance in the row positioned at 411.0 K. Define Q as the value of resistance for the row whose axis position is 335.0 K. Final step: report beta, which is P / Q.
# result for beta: 1.3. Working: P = 3.48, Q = 2.618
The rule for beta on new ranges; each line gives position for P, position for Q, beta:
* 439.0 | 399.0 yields 1.0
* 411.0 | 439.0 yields 0.9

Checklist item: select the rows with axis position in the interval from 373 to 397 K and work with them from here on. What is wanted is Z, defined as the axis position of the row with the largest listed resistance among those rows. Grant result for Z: 391.0 K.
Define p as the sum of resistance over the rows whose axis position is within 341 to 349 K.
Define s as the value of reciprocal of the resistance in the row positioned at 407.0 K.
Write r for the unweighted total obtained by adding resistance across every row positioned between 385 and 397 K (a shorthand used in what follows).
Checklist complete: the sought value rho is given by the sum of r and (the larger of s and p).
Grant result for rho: 17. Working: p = 6.1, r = 11.0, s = 0.277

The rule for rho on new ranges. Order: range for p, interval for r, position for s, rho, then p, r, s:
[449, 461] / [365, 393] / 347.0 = 36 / 10.7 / 24.9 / 0.321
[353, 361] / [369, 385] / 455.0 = 21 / 6.8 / 13.9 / 0.284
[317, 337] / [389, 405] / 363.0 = 28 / 13.0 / 14.7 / 0.281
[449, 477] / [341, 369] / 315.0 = 48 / 25.0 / 23.1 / 0.357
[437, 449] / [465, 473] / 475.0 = 18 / 11.1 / 7.1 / 0.284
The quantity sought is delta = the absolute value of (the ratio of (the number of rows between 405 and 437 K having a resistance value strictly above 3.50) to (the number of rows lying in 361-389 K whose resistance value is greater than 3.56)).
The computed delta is 2.3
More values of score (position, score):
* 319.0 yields 8.1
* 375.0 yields 13.0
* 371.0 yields 11.8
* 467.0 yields 13.3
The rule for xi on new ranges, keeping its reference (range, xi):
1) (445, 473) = 471.0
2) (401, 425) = 415.0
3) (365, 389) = 383.0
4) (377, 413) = 411.0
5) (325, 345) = 327.0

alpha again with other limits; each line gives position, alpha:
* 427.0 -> 3.597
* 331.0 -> 2.553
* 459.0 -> 3.517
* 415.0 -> 3.503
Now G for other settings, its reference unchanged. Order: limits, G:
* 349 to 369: 351.0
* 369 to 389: 383.0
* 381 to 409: 383.0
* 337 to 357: 339.0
